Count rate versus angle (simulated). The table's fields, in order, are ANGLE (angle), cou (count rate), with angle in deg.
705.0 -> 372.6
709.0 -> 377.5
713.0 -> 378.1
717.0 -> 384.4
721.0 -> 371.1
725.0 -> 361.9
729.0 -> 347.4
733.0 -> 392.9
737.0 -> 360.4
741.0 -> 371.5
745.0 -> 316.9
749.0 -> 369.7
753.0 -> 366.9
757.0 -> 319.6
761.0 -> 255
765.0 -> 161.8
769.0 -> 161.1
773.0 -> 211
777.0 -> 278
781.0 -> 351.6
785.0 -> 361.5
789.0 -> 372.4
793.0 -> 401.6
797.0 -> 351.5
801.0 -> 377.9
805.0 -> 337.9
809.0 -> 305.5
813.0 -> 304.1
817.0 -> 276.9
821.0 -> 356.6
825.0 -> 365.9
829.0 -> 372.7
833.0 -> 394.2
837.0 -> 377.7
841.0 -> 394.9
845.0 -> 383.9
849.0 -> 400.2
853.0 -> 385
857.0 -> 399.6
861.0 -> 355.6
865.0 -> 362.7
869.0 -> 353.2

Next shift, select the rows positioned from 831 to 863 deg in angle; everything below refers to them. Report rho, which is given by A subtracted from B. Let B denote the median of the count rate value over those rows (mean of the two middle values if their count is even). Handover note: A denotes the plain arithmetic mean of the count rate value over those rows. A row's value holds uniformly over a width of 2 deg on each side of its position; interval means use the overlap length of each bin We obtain 3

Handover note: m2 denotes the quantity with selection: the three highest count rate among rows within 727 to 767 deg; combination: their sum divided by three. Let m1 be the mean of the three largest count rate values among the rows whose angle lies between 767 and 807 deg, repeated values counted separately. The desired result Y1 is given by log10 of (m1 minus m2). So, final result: 0.8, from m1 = 384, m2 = 378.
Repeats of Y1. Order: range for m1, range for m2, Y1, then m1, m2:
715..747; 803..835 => 0.7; 383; 378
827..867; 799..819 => 1.8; 398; 340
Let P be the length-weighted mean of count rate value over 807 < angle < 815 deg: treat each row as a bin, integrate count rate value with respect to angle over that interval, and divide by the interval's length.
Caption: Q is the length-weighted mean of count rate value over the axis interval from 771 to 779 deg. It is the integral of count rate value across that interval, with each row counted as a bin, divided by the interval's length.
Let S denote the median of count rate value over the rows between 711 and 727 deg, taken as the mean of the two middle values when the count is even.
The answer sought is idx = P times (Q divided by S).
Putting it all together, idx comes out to 199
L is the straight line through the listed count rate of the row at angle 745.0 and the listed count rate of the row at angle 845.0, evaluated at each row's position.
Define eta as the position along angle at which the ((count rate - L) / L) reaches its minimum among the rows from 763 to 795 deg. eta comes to 769.0 deg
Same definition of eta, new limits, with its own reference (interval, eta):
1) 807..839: 817.0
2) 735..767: 765.0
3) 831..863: 861.0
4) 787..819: 817.0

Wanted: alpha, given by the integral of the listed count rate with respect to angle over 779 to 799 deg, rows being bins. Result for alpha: 7354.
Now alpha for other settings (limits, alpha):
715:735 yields 7431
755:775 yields 4434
